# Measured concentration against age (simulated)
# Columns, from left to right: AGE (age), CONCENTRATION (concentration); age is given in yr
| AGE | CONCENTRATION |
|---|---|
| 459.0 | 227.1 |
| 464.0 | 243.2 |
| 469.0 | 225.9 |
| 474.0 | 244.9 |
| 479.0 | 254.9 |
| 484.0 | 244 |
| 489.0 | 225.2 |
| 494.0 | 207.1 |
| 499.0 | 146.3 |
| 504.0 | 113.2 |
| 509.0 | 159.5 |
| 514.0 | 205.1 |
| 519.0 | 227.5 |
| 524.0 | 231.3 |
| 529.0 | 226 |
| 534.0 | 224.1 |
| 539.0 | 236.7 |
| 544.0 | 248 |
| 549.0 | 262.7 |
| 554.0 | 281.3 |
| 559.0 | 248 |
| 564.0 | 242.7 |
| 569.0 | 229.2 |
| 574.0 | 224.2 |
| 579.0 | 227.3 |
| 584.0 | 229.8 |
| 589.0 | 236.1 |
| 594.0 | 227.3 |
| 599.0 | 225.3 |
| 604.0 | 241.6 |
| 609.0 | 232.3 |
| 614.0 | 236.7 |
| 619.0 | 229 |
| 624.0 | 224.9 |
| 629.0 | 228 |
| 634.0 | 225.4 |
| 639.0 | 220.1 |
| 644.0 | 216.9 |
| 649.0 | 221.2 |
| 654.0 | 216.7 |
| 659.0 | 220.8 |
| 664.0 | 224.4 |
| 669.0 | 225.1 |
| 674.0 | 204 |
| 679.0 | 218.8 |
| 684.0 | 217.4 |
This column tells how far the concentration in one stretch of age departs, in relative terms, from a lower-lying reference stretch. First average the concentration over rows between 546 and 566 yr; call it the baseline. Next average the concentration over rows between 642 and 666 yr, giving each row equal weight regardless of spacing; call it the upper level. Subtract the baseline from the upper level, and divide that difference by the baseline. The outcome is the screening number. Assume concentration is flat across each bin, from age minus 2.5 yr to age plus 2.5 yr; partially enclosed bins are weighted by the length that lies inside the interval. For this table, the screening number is -0.15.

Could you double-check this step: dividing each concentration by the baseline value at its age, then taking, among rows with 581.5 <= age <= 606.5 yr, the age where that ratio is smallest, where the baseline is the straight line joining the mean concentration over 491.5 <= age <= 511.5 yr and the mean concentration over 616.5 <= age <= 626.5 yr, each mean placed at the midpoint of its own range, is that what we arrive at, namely 599.0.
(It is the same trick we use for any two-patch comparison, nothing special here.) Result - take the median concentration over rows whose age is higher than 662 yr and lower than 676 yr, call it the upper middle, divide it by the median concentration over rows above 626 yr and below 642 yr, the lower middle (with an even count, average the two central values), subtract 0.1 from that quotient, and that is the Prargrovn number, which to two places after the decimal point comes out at 0.90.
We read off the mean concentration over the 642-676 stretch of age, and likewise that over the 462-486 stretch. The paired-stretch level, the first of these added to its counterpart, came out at 461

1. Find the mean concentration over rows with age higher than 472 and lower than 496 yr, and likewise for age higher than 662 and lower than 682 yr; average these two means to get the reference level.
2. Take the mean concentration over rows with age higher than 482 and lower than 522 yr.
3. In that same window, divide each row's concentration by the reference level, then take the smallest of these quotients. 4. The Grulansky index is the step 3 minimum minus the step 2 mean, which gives -190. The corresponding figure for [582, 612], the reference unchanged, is -231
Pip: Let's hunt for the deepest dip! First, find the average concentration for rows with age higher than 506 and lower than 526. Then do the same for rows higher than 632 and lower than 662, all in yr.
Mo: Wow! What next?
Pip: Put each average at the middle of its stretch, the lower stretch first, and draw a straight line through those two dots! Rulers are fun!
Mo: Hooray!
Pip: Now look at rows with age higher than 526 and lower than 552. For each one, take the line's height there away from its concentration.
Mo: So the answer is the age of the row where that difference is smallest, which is 534.0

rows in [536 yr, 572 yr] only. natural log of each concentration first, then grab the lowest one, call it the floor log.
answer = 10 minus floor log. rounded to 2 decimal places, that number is 4.57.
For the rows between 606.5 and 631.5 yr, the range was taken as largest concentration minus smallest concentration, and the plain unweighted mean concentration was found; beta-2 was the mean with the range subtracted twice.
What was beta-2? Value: 207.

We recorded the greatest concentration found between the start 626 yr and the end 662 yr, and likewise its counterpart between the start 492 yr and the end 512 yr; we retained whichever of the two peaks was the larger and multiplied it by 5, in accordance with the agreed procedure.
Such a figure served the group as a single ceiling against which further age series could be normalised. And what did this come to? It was 1140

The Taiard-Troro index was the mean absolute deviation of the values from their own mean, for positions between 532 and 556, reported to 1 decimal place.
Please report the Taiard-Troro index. 17.2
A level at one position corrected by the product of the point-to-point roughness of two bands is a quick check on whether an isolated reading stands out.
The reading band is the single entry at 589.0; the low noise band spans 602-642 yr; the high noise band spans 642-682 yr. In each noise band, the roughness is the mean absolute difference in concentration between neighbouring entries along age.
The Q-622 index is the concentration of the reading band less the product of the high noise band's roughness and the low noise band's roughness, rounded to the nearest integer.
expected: 197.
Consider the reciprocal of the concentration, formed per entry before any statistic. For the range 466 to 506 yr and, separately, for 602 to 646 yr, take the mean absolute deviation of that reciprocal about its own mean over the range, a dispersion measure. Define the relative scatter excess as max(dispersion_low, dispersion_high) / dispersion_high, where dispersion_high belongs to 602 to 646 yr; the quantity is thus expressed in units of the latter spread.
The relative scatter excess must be 12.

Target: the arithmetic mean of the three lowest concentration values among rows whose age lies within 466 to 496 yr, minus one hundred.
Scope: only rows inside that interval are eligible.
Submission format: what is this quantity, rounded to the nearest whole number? 119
